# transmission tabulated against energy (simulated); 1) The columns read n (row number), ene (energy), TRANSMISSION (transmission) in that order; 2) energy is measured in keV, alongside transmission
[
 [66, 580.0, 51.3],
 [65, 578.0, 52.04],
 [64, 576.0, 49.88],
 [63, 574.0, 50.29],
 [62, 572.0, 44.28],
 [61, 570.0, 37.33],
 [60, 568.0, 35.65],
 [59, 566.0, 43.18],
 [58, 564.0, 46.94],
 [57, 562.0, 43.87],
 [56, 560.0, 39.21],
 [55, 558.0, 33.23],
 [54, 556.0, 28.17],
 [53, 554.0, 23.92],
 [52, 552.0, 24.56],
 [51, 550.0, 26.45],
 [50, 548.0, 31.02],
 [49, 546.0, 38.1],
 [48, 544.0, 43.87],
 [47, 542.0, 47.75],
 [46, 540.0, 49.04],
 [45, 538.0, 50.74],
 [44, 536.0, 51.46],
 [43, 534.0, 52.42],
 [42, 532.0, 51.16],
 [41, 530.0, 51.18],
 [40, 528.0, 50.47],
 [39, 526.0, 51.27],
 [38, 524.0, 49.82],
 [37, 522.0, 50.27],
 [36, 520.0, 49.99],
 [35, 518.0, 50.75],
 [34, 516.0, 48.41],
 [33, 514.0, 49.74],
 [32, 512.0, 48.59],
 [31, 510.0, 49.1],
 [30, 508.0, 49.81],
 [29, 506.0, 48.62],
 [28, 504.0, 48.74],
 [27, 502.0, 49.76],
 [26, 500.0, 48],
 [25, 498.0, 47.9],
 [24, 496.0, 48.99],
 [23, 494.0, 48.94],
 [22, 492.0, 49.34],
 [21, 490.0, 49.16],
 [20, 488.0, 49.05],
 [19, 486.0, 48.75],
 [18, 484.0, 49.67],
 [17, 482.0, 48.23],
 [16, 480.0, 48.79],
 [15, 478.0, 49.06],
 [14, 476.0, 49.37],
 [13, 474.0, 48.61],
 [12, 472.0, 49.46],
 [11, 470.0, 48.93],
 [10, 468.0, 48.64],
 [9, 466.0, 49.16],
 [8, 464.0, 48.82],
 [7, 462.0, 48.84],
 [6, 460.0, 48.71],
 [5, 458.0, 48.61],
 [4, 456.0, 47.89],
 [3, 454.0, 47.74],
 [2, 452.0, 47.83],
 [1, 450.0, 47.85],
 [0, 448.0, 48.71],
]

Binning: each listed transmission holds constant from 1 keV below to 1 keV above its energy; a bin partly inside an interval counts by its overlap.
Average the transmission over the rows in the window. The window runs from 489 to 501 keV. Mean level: 48.7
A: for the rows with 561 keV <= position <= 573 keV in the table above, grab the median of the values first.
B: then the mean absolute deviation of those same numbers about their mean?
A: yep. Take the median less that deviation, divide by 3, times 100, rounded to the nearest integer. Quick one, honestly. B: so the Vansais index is 1331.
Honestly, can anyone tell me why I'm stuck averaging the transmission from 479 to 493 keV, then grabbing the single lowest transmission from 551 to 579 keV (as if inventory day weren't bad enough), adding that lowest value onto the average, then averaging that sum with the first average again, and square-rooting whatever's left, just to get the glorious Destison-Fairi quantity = 7.81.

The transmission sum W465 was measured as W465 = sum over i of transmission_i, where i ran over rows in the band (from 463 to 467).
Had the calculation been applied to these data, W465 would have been 98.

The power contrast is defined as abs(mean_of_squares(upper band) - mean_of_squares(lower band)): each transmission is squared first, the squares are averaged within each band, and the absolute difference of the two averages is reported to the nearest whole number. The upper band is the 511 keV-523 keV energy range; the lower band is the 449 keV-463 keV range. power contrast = 139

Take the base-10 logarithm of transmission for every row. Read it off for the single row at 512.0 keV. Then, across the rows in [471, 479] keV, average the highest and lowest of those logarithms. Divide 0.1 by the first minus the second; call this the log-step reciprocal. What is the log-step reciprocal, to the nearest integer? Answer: -25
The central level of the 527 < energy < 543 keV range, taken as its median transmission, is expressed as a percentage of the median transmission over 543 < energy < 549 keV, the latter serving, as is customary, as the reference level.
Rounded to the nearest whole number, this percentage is 134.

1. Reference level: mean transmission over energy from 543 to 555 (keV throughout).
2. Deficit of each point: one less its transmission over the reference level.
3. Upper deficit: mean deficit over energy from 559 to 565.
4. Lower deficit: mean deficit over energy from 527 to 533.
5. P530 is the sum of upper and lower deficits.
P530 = -1.01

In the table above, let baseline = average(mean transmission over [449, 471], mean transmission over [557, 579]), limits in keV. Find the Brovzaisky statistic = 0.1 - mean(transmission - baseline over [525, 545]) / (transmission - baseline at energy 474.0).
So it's -1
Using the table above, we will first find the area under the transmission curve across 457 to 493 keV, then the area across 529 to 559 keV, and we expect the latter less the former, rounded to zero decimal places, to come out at -556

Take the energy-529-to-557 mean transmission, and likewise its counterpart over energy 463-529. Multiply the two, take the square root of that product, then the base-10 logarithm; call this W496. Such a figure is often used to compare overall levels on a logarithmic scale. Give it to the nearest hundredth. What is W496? 1.65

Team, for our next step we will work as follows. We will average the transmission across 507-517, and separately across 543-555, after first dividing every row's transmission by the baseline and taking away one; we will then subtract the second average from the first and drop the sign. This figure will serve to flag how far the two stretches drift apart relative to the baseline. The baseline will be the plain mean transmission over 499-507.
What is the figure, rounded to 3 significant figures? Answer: 0.365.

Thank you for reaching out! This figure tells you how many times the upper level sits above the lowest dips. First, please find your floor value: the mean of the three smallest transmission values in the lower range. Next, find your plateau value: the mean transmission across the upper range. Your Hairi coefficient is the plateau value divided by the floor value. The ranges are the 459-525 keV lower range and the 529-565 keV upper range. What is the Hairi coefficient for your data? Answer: 0.85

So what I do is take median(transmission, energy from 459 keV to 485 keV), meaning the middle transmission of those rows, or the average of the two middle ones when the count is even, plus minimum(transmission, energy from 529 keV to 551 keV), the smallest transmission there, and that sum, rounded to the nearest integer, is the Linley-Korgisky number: 75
